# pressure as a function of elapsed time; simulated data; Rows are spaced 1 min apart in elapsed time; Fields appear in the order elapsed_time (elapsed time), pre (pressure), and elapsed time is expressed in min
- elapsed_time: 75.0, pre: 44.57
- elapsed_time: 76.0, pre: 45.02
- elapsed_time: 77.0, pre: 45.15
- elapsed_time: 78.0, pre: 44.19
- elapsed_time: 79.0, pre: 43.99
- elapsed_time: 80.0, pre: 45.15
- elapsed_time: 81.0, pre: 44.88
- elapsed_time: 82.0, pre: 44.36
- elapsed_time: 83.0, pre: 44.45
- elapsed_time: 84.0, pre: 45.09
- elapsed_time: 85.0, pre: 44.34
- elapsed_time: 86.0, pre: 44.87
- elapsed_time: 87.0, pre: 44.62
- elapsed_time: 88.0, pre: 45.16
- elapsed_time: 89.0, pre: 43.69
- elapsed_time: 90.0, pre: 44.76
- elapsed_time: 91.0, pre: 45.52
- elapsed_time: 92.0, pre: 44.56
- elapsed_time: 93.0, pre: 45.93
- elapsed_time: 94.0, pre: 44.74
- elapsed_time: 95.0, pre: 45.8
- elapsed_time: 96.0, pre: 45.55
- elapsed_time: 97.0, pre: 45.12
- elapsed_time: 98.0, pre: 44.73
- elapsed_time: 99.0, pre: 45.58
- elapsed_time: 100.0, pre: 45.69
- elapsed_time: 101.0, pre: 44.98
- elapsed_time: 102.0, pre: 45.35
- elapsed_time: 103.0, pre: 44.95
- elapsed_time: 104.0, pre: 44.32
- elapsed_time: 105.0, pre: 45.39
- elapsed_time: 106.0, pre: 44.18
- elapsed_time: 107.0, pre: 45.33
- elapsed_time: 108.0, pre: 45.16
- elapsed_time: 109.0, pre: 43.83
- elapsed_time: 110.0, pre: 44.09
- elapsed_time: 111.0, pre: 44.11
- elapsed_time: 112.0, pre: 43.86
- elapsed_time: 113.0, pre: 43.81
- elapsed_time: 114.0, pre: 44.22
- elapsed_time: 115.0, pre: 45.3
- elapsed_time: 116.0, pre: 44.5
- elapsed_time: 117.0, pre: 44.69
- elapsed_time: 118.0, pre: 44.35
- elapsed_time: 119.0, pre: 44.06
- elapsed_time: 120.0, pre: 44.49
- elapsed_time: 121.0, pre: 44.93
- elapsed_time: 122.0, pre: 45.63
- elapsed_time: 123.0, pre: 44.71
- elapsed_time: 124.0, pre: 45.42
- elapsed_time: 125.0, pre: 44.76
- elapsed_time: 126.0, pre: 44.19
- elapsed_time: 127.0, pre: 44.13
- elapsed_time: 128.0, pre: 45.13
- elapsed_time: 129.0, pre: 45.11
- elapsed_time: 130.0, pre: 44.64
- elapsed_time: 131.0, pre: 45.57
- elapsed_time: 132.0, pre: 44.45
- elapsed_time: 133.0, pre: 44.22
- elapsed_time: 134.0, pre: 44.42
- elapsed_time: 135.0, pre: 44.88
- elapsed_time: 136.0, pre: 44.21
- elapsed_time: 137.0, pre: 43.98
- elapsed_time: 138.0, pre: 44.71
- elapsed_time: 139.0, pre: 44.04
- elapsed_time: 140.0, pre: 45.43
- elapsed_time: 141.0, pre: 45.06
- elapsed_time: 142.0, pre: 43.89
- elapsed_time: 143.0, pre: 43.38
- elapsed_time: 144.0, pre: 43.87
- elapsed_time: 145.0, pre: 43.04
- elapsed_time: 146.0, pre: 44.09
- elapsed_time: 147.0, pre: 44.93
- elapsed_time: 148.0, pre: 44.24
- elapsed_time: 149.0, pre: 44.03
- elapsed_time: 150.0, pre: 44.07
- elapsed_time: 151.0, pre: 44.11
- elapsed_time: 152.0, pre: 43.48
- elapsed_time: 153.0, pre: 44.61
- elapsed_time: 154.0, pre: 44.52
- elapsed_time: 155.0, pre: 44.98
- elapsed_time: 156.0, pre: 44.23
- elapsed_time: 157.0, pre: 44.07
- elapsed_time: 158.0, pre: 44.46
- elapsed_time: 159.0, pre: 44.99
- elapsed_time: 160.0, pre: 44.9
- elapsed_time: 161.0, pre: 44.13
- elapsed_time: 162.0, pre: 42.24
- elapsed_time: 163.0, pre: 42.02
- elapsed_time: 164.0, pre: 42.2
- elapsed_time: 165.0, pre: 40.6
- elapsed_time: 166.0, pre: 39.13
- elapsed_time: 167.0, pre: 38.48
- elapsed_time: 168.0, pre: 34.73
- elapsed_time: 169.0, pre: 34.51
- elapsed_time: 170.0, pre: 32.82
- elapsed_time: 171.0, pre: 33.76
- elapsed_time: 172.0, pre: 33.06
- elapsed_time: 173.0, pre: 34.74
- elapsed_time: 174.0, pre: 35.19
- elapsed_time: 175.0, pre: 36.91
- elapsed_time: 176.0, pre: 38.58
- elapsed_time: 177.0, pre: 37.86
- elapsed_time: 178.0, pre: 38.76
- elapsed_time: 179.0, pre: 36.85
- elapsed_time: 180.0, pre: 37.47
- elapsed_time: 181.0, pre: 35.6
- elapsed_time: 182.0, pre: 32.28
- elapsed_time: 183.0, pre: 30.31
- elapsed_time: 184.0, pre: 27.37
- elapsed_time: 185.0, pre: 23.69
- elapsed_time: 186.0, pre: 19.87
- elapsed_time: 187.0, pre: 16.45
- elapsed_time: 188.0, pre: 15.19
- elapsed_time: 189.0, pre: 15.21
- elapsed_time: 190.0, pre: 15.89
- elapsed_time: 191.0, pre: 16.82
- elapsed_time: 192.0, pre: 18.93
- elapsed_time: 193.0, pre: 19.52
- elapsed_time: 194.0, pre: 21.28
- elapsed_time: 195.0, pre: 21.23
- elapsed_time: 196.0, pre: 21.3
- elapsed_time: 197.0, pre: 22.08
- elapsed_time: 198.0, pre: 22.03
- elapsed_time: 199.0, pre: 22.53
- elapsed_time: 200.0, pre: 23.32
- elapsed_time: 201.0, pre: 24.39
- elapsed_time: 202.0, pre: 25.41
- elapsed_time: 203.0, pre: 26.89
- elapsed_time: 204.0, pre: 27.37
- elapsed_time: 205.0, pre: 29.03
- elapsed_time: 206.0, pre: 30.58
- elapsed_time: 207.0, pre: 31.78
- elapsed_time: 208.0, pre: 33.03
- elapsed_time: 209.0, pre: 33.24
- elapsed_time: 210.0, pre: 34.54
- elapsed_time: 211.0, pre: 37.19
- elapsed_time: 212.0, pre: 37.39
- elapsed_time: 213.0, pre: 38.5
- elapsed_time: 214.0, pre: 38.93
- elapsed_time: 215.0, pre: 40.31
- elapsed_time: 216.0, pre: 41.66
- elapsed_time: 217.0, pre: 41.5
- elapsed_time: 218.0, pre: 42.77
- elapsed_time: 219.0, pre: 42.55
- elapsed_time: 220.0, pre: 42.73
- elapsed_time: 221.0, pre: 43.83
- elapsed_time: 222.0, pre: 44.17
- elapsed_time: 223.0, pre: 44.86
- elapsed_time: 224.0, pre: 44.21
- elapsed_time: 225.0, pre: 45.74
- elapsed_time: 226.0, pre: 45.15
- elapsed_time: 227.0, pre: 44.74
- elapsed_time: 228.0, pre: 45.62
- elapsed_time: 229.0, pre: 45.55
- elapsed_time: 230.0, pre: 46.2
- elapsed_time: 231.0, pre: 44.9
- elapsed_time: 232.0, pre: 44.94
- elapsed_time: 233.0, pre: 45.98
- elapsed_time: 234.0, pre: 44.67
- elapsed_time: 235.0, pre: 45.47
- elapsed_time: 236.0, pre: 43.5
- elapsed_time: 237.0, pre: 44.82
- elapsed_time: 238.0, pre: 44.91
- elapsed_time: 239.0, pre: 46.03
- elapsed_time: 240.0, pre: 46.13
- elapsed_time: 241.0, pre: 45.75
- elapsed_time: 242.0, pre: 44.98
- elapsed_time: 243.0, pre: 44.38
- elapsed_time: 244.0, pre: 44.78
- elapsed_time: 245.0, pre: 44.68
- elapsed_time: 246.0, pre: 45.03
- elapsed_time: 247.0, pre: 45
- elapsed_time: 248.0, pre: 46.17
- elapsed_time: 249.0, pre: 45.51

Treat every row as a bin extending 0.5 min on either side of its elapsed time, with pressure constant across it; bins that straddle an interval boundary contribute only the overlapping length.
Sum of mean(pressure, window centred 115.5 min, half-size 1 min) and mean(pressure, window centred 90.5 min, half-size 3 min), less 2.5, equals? 87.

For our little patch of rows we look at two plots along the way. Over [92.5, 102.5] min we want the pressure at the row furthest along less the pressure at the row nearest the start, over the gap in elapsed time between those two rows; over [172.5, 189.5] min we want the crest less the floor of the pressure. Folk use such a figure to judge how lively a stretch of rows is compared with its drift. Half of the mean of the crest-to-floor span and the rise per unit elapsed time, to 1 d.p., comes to 5.9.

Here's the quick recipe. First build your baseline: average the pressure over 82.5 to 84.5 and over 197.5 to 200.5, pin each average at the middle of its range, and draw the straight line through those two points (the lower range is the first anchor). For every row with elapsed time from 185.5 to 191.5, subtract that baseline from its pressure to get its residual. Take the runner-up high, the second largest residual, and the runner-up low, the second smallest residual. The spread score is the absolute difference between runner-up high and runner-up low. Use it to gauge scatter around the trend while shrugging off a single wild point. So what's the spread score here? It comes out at 2.0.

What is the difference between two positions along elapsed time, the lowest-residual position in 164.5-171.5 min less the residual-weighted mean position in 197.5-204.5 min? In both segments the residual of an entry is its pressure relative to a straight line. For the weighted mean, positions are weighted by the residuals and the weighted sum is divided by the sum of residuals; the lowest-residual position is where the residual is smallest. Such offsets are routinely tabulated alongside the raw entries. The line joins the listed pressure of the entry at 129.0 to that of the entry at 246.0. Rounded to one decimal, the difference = -30.8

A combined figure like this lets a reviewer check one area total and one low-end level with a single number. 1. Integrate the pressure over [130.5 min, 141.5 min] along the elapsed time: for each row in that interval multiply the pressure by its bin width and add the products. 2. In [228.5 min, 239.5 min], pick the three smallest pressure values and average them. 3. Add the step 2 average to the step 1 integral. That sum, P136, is 535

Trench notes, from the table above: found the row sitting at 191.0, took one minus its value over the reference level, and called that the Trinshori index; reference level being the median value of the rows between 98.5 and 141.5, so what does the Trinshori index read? 0.62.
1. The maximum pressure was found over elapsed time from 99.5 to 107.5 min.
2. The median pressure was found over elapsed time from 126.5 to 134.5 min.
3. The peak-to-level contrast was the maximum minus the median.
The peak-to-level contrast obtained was 1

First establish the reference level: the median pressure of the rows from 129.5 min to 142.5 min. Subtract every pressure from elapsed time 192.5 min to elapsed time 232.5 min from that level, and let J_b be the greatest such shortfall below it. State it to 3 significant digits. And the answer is 24.9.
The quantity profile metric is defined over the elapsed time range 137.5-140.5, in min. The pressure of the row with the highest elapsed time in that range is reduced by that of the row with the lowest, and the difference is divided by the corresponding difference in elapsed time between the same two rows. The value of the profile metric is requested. 0.4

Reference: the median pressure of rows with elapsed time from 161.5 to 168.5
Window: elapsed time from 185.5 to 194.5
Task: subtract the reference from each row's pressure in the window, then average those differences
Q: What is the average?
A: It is -23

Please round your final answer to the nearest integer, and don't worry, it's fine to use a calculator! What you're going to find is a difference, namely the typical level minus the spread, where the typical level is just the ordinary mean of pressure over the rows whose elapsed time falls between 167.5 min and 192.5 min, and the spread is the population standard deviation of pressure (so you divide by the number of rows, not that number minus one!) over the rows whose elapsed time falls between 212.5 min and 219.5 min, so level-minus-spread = 28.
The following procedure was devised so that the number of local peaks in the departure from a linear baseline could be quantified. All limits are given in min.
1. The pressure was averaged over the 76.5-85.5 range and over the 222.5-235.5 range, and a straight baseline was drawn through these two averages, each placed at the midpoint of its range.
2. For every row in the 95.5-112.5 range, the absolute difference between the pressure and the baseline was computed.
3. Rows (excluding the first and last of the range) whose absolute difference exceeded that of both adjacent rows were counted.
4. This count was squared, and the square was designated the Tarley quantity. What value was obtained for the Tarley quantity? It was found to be 25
